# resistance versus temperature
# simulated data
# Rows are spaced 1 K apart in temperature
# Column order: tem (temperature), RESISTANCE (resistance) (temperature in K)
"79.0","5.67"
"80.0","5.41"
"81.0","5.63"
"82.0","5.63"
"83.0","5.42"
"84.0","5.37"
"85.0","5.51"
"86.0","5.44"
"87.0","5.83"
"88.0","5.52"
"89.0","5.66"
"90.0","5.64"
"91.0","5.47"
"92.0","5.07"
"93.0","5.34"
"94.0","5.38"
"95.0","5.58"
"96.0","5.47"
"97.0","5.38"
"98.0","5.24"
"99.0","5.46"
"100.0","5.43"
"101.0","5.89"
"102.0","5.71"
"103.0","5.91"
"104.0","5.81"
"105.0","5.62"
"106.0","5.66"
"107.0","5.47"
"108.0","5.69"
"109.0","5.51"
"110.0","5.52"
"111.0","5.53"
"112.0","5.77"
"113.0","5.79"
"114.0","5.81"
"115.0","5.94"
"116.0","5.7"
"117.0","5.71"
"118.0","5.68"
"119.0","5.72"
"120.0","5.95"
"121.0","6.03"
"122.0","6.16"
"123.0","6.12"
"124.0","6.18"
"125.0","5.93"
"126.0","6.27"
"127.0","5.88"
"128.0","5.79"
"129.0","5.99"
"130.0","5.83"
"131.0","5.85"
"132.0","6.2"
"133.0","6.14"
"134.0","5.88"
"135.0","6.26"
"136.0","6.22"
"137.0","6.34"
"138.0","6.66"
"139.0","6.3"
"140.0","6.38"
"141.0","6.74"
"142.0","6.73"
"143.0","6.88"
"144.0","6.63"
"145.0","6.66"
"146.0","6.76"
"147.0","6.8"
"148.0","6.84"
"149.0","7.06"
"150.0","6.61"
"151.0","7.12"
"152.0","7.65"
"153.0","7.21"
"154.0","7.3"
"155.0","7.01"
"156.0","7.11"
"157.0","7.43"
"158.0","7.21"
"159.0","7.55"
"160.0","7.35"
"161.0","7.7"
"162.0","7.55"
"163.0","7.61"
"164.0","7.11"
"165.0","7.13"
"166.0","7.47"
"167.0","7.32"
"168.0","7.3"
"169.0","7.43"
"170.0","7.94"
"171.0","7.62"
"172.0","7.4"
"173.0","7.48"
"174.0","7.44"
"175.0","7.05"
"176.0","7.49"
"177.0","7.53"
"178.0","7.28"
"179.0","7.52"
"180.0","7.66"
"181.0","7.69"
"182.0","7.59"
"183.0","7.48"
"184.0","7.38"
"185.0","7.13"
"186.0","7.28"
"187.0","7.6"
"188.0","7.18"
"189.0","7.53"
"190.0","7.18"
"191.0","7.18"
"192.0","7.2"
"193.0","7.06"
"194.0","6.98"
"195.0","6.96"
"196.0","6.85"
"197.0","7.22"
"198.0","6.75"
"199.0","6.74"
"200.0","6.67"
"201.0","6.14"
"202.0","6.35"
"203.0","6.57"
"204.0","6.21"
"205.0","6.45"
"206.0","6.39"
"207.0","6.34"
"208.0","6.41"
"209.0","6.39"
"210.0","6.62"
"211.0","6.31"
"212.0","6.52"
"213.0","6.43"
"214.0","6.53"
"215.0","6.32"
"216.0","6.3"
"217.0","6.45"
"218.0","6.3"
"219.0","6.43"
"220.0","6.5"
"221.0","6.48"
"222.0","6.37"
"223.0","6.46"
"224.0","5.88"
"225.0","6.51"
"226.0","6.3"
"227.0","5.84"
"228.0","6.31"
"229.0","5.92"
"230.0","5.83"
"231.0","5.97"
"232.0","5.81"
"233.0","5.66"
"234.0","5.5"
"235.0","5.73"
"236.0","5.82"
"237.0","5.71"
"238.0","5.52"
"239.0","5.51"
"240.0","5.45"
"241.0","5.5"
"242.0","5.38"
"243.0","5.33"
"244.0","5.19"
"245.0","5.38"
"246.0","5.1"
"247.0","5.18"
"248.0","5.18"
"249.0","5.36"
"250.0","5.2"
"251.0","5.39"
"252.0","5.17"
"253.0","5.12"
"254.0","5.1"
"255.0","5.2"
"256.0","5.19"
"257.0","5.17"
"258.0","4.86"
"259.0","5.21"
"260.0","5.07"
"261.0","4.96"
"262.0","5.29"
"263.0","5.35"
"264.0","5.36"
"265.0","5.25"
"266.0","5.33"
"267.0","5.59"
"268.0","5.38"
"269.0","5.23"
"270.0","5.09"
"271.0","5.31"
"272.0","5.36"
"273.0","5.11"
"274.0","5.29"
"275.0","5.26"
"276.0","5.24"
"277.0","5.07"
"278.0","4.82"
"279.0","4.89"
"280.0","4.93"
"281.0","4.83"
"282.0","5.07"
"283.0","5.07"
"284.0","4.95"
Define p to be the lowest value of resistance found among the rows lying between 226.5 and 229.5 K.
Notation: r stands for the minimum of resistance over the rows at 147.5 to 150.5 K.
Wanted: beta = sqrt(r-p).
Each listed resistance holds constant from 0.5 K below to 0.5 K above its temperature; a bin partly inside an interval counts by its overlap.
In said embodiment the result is 0.88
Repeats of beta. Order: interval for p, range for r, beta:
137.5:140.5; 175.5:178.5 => 0.99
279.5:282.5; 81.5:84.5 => 0.73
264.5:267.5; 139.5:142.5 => 1.06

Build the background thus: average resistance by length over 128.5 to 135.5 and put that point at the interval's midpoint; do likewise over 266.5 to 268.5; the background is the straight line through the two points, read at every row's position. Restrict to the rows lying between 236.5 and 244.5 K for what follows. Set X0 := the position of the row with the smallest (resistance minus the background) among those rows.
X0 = 244.0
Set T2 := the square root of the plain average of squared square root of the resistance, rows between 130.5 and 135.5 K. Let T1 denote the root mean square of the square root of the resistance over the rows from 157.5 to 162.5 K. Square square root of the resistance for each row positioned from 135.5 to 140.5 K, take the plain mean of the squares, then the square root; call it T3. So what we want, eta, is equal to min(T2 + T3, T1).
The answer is 2.7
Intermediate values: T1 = 2.73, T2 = 2.46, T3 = 2.53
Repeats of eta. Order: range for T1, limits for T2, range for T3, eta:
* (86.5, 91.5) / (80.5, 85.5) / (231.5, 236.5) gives 2.4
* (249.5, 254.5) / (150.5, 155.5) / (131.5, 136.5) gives 2.3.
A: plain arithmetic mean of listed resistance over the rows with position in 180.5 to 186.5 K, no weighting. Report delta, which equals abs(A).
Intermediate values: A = 7.4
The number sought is 7.4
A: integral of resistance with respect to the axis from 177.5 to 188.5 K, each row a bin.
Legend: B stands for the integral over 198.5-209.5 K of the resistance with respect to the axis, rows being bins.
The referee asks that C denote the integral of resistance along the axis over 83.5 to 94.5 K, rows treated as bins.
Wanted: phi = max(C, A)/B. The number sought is 1.2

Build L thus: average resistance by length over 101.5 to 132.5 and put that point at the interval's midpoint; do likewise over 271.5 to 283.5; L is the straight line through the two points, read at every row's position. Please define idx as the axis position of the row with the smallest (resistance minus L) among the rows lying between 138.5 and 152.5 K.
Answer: 139.0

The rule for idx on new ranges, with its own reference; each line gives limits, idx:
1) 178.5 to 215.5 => 201.0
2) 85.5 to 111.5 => 92.0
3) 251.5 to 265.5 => 258.0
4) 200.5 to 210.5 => 201.0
